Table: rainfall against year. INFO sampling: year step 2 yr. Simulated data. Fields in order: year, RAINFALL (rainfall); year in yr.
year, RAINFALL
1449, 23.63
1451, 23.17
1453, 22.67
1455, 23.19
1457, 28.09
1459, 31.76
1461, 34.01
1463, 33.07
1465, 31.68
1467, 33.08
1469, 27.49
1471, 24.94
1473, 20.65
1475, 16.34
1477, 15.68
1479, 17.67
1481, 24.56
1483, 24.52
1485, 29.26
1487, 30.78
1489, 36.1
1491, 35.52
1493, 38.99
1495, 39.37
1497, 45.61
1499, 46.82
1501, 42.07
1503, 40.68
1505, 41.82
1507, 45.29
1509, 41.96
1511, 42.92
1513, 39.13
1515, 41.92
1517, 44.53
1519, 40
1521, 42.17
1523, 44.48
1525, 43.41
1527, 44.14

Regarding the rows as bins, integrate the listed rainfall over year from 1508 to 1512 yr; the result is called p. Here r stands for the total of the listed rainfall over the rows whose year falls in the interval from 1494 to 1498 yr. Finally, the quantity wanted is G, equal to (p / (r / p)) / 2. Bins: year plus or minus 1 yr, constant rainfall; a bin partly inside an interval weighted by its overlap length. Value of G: 170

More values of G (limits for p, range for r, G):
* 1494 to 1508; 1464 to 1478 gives 1071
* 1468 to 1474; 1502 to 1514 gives 42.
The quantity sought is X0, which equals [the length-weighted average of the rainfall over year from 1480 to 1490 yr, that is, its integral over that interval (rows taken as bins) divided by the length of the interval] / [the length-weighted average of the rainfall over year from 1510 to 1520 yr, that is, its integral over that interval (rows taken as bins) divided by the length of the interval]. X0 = 0.70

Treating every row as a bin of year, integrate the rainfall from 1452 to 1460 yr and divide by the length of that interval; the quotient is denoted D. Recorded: 26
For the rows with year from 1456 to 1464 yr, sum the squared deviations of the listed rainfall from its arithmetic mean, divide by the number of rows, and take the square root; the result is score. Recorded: 2.2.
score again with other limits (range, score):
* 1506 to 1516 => 2.0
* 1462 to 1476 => 6.0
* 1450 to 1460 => 3.6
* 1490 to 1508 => 3.4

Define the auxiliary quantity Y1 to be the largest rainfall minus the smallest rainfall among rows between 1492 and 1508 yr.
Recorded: 7.8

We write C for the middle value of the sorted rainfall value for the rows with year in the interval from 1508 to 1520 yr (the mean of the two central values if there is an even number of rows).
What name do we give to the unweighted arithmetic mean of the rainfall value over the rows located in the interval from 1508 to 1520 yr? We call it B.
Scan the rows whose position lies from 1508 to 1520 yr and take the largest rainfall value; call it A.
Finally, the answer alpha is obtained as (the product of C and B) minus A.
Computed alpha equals 1706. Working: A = 44.53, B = 42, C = 42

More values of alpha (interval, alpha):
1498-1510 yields 1764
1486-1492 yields 1176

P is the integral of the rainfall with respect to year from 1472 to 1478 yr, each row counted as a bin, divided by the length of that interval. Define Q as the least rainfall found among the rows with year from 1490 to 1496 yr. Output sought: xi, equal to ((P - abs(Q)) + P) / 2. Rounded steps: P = 18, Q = 35.52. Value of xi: 0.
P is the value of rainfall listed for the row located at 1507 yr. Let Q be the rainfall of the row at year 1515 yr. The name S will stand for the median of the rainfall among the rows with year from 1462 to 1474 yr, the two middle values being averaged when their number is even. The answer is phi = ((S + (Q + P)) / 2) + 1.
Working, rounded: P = 45.29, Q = 41.92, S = 30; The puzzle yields 59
